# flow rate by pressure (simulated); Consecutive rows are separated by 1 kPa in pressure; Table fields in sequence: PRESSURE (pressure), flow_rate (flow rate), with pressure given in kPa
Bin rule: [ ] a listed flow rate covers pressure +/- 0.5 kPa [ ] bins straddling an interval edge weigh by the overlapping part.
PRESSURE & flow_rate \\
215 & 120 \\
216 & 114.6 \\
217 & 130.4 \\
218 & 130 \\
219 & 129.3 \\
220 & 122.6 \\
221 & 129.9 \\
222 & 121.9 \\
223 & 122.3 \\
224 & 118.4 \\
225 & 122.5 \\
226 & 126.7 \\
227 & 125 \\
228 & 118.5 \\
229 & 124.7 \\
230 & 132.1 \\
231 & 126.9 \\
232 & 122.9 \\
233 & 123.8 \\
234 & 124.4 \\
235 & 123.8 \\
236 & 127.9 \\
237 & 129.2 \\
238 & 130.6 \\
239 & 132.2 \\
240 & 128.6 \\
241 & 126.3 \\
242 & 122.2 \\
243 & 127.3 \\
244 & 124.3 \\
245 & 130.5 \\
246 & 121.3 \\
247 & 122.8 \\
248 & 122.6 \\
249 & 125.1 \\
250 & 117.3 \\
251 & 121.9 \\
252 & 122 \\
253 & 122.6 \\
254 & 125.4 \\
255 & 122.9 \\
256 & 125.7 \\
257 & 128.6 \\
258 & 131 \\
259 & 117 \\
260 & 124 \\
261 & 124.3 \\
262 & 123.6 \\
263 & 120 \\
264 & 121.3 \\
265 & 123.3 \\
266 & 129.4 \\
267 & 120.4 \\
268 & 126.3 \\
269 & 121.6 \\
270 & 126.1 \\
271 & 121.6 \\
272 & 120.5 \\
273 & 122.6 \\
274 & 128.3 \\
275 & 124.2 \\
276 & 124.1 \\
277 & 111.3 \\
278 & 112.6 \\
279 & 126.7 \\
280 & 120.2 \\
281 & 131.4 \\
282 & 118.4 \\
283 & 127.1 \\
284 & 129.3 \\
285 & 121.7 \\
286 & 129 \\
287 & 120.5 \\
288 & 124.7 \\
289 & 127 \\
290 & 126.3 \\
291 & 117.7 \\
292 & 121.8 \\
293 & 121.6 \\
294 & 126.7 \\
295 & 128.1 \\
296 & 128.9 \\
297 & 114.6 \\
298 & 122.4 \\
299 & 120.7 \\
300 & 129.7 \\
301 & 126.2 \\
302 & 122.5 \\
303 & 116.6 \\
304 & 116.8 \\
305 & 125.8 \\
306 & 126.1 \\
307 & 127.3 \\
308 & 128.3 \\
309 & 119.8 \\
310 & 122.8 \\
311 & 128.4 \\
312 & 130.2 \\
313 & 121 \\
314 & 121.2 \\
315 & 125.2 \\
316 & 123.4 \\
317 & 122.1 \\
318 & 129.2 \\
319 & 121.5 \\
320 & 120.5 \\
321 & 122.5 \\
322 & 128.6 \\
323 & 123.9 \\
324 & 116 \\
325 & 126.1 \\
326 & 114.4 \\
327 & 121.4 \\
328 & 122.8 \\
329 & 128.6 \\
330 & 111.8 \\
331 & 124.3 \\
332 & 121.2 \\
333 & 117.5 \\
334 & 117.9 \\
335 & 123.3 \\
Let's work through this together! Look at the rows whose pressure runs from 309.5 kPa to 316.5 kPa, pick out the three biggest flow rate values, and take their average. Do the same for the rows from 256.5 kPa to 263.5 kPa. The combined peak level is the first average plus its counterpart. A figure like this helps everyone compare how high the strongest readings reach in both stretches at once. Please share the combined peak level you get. 256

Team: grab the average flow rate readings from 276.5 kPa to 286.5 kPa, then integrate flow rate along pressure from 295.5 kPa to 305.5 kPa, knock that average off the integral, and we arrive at 1101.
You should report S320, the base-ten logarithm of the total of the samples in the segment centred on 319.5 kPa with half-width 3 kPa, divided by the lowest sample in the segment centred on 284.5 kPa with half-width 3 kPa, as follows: 0.798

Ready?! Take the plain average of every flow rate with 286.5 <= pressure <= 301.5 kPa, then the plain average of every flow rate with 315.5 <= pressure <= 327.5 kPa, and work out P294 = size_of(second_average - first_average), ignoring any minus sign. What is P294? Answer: 1.3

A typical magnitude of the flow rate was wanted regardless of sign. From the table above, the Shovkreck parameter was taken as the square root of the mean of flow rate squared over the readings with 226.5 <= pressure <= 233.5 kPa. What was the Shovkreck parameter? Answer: 125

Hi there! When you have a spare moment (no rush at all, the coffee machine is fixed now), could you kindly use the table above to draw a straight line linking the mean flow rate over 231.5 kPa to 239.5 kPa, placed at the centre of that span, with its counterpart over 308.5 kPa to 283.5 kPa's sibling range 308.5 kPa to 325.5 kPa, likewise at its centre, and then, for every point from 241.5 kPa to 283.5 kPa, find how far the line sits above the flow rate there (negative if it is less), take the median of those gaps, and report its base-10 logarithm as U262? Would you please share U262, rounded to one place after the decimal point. 0.4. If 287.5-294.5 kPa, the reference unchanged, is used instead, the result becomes -1.0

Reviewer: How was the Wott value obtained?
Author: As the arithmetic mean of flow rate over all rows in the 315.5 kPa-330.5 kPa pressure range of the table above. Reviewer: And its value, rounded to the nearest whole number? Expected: 122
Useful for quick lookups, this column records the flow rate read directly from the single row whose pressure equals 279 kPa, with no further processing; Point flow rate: 126.7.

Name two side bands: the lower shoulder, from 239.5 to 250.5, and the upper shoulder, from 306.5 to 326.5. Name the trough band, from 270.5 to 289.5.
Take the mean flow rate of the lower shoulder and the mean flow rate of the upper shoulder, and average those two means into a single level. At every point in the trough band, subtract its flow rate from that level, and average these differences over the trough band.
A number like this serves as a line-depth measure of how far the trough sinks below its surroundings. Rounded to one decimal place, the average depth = 0.8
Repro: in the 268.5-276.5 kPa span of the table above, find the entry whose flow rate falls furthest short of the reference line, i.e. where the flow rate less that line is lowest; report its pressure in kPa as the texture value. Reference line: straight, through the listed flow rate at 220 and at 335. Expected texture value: 272 kPa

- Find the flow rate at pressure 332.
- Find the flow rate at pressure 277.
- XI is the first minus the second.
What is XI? 10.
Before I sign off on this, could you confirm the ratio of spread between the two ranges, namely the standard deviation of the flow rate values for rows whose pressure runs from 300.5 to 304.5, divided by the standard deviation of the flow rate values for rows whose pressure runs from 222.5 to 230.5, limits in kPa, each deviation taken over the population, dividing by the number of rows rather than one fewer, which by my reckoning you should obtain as 0.96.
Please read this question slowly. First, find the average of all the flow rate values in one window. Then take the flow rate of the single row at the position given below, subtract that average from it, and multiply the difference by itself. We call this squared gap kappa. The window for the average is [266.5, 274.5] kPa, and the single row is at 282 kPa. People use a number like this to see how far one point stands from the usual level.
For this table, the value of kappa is 25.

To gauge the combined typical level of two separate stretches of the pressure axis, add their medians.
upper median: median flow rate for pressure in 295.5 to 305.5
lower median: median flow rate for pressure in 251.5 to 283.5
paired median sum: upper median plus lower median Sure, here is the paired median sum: 246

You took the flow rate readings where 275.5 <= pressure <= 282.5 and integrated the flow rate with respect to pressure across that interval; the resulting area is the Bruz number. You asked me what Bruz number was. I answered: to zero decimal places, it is 845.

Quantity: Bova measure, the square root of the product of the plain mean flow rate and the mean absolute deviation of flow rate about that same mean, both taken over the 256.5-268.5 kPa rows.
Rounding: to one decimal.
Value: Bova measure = 19.9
